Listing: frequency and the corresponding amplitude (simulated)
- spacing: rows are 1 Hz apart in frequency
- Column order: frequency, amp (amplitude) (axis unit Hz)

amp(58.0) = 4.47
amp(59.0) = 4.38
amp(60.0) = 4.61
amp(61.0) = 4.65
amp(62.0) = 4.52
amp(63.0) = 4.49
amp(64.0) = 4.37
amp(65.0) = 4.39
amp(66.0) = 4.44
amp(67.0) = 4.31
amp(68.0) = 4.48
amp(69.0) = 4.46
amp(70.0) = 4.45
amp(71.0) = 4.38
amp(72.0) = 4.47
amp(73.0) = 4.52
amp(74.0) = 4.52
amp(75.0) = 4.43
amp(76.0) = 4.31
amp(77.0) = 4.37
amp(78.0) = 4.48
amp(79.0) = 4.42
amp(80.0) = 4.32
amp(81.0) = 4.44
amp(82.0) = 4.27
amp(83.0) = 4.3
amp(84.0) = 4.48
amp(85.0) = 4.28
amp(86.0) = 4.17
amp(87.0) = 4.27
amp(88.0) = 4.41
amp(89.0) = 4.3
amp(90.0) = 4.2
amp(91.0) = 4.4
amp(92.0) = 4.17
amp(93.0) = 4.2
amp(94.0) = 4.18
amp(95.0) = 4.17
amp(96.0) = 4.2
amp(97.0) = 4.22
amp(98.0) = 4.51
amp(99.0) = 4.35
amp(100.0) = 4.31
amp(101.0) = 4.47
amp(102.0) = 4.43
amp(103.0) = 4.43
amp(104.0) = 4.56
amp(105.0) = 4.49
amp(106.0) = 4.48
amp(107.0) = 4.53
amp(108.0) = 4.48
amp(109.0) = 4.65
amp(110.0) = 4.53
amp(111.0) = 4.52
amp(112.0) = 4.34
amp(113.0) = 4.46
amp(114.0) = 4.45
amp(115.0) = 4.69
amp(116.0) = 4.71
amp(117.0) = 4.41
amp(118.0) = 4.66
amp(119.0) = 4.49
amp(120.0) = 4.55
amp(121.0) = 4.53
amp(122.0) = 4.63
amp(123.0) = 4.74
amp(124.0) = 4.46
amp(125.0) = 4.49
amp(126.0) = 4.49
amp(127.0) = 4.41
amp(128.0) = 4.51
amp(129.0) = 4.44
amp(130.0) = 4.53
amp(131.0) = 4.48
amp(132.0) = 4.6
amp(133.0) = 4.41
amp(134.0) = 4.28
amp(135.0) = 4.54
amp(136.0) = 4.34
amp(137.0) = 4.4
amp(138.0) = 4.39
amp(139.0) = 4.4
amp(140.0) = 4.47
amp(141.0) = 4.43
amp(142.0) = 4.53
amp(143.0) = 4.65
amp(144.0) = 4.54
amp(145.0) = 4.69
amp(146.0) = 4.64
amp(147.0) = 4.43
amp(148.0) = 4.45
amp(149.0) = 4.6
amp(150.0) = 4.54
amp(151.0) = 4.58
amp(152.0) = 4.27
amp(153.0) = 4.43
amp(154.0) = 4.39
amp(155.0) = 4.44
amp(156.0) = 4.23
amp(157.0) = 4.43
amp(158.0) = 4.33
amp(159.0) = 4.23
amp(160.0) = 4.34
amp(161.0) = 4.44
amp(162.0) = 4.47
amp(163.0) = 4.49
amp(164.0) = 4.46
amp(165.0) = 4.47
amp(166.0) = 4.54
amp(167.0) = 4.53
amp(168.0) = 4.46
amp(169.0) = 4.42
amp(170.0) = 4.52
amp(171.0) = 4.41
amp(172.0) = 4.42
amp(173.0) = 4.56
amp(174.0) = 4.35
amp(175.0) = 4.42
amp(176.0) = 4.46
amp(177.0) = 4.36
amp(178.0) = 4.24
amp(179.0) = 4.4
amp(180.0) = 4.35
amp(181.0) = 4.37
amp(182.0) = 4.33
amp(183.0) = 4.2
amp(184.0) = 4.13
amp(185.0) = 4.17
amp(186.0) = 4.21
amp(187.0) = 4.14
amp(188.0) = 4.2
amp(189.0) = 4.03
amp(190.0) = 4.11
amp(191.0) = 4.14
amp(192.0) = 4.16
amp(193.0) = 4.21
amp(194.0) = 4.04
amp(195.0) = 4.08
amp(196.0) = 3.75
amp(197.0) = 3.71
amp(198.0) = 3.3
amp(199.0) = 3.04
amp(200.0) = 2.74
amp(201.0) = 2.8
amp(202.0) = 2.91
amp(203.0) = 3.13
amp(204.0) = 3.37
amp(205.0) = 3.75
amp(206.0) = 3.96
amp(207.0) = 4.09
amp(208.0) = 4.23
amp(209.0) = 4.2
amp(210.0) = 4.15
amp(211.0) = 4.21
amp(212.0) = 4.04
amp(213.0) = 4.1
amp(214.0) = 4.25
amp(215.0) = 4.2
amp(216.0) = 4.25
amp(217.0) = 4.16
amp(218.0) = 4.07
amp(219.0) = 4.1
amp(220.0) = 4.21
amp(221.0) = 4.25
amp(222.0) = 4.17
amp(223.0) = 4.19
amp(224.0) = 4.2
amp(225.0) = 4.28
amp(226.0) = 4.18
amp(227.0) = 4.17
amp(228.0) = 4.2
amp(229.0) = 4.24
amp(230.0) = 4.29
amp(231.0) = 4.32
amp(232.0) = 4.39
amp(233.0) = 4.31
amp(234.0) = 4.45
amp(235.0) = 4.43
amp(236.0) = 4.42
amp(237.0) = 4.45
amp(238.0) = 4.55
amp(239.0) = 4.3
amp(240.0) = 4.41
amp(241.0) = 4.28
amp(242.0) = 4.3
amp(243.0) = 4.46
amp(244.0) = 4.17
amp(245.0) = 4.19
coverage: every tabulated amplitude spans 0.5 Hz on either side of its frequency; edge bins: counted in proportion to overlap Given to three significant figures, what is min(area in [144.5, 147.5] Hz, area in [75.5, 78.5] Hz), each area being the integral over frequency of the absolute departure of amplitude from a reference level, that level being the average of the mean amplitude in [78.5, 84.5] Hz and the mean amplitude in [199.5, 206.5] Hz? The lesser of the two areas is 1.75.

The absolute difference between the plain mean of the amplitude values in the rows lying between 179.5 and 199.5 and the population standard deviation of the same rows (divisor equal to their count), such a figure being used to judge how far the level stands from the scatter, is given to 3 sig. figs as 3.70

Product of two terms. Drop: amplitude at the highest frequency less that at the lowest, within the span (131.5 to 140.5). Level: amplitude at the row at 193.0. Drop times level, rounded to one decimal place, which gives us -0.5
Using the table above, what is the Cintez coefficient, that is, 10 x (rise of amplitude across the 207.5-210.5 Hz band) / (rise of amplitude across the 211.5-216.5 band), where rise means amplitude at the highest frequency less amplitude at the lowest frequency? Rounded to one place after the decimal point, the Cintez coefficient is -3.8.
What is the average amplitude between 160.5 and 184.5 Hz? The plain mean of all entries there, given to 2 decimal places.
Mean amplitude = 4.41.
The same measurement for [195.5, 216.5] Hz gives 3.72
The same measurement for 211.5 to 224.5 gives 4.17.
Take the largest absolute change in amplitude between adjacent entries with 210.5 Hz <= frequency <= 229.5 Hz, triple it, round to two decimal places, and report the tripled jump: 0.51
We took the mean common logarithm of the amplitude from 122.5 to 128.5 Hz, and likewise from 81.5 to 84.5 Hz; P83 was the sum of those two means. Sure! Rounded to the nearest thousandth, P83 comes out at 1.293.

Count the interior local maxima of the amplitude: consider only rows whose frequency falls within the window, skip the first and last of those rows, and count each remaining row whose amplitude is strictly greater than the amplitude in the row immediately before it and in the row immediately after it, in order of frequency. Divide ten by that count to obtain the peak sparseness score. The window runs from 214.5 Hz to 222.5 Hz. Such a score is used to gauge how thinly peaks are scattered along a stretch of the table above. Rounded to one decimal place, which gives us 5.0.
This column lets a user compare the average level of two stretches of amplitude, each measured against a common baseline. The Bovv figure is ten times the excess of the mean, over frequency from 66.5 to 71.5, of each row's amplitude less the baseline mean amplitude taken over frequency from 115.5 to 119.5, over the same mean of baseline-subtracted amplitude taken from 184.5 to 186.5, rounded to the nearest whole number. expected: 2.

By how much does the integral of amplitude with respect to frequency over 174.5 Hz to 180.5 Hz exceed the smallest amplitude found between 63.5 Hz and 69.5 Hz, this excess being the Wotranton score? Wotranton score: 22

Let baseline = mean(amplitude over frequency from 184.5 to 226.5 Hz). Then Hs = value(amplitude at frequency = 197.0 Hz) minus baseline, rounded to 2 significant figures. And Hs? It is -0.23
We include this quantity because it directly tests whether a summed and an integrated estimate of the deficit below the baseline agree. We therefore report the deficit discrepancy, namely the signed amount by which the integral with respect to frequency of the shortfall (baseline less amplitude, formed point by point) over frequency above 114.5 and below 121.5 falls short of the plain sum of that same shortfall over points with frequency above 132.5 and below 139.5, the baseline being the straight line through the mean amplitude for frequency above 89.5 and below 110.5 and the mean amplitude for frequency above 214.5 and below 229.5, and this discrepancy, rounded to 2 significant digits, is 1.1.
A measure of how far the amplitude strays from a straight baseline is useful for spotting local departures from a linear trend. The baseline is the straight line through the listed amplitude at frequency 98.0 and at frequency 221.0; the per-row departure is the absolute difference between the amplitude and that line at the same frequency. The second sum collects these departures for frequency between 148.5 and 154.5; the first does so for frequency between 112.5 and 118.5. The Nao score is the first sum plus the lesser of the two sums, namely 1.43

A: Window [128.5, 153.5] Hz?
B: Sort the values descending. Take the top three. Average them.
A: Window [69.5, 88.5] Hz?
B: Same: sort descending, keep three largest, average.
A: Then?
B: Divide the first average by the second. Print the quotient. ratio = 1.03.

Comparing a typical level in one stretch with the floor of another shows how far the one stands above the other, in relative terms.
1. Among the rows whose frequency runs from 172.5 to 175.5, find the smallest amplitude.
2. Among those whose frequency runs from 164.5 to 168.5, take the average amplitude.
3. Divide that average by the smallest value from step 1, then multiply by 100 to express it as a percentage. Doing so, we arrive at 103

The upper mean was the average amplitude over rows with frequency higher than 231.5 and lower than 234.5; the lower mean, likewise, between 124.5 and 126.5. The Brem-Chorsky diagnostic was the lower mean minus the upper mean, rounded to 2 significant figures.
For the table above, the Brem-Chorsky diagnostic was 0.11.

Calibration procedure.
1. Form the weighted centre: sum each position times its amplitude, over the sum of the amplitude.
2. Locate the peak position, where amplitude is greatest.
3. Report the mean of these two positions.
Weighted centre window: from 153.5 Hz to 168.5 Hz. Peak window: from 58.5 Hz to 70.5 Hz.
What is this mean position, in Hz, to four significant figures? 111.0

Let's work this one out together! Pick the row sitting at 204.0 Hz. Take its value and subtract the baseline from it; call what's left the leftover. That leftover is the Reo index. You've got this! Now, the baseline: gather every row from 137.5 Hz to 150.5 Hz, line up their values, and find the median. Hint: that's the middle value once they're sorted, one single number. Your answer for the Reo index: -1.2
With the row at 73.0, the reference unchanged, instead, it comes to 0.0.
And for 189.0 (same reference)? -0.5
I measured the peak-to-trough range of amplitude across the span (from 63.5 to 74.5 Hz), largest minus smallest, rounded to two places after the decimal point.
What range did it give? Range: 0.21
